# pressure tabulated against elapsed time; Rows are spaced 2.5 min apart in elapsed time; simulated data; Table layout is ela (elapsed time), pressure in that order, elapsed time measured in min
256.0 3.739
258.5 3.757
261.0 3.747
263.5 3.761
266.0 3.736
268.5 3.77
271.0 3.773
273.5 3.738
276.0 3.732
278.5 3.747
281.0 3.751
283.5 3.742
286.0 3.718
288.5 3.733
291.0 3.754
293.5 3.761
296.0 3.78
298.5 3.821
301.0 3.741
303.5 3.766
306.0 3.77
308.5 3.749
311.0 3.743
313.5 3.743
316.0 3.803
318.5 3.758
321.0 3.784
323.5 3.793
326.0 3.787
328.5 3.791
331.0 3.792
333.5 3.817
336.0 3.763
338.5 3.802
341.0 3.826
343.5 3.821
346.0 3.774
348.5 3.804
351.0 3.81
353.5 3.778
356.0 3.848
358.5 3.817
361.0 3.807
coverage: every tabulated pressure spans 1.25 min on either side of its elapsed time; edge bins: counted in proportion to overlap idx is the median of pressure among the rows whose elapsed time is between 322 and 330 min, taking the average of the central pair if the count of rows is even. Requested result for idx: 3.79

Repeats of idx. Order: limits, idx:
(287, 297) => 3.76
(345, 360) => 3.81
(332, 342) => 3.81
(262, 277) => 3.75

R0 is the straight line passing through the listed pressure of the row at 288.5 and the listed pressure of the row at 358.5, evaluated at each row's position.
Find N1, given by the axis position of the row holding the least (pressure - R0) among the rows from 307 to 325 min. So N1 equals 313.5 min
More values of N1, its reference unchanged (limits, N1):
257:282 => 276.0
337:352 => 346.0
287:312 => 311.0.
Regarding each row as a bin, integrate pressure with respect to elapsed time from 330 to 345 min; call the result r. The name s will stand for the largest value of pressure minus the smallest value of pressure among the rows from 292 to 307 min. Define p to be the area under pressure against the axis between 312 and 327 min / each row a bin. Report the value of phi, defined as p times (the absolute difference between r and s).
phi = 3228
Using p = 56.7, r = 57.0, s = 0.080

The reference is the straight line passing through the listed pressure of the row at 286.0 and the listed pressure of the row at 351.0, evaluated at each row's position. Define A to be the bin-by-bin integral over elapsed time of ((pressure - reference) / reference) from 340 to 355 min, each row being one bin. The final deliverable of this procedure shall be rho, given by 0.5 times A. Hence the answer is -0.005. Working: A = -0.010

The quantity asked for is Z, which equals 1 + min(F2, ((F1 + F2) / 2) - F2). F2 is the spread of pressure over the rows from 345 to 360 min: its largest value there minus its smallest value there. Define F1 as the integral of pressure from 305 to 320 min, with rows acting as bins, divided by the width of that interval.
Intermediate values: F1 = 3.76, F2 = 0.074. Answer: 1.07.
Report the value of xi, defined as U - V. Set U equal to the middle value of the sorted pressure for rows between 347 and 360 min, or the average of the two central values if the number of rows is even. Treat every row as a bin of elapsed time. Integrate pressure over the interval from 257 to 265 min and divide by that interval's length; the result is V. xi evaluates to 0.056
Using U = 3.81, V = 3.75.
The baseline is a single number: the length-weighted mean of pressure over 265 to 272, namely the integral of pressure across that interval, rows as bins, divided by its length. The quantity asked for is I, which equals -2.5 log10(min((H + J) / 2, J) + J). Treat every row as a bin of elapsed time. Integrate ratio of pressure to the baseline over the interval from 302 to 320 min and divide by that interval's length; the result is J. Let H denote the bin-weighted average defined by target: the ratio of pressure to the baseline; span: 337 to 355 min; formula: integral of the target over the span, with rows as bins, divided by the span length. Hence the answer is -0.753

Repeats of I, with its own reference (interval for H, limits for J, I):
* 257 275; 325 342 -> -0.760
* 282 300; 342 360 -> -0.763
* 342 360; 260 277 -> -0.750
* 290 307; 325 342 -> -0.761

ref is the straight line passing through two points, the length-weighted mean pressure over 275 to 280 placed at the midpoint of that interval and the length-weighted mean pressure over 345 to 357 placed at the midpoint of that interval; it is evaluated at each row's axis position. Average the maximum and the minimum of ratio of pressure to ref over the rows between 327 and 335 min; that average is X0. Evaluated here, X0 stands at 1.00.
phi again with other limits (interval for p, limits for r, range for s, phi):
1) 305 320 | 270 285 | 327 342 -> 3167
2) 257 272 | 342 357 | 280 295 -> 3214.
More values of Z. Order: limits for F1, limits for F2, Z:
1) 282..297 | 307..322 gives 1.06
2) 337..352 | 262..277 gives 1.04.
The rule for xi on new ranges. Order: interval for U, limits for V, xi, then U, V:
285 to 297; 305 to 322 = -0.010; 3.75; 3.76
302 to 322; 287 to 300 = -0.006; 3.76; 3.77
